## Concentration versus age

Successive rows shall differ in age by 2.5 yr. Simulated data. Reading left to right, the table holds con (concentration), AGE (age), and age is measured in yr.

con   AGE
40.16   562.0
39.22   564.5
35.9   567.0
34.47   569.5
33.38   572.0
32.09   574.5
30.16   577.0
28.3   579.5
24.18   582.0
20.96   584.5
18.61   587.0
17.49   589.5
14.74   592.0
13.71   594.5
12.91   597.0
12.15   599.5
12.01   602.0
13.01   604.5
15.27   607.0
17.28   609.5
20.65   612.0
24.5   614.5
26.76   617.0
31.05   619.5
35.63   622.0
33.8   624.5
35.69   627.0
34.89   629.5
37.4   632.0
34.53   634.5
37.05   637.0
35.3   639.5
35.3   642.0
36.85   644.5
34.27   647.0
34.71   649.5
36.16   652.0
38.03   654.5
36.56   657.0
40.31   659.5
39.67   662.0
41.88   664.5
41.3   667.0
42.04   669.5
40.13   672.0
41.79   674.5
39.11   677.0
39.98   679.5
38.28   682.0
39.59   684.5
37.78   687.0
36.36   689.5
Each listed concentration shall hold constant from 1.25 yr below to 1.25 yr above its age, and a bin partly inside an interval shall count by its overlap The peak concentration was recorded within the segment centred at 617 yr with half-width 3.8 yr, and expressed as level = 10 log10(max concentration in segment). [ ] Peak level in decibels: 14.9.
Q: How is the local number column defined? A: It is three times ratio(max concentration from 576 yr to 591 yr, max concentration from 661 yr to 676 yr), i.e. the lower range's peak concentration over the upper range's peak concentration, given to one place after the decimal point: 2.2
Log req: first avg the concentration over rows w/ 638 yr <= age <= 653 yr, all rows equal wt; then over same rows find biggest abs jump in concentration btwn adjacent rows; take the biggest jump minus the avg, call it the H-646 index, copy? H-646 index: -32.9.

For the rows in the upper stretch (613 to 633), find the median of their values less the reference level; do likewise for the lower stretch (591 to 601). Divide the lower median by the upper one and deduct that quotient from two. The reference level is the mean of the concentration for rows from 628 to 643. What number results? -14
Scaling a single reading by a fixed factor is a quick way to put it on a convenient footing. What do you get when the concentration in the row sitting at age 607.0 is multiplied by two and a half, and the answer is 38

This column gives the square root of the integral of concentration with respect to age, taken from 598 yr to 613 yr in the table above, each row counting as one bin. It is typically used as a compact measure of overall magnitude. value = 15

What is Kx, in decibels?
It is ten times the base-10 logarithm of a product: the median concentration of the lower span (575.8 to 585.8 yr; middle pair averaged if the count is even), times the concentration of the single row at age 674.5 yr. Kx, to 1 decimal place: 30.4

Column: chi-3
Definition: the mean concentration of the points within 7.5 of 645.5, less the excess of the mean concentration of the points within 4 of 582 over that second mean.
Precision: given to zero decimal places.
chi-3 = 46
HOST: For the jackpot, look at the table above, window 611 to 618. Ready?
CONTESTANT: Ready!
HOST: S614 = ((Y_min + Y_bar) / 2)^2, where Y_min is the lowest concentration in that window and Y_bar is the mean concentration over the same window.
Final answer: 498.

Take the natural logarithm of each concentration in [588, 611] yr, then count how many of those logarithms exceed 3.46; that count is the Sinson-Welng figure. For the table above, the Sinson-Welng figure 0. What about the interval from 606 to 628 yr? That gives 3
